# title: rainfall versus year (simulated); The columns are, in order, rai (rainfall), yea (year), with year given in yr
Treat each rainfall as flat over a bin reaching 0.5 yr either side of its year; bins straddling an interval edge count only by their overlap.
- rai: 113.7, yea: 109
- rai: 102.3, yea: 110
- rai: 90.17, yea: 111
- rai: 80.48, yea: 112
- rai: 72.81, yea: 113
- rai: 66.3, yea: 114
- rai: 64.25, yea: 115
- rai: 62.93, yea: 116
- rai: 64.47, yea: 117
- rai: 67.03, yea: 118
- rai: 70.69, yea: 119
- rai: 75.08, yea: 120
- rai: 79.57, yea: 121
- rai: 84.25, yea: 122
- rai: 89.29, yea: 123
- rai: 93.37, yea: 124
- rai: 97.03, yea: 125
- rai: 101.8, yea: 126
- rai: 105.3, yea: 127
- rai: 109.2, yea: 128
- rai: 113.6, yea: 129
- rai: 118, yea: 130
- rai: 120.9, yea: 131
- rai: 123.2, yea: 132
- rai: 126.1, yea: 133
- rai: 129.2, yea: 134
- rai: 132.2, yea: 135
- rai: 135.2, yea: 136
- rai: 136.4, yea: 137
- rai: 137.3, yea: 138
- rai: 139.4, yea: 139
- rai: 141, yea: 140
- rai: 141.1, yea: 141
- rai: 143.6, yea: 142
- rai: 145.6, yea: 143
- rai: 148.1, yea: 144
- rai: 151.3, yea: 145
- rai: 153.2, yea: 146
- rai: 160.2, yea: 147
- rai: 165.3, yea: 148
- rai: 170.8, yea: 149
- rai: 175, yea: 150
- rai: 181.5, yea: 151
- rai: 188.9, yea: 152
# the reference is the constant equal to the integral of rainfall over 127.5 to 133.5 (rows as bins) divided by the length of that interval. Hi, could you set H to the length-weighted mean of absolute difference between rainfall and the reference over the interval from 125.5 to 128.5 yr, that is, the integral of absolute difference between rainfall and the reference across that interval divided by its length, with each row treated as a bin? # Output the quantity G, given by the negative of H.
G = -13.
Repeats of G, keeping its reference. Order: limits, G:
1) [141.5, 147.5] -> -32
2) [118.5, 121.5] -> -43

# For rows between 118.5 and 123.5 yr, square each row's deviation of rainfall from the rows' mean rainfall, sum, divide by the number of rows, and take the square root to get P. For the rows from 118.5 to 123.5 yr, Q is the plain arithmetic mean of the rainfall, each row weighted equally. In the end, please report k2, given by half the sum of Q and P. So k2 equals 43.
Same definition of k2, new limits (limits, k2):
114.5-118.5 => 33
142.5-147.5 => 78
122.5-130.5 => 56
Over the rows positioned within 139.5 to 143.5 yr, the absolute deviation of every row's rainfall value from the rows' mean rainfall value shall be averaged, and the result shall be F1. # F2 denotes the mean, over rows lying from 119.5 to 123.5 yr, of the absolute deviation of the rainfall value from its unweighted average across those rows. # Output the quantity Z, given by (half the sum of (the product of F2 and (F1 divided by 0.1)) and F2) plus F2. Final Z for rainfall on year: 49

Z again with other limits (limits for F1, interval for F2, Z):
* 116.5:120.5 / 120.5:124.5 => 91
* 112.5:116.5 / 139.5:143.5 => 30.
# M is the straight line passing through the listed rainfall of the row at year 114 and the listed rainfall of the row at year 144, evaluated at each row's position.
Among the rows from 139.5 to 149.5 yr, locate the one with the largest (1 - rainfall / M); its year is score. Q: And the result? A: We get 146 yr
